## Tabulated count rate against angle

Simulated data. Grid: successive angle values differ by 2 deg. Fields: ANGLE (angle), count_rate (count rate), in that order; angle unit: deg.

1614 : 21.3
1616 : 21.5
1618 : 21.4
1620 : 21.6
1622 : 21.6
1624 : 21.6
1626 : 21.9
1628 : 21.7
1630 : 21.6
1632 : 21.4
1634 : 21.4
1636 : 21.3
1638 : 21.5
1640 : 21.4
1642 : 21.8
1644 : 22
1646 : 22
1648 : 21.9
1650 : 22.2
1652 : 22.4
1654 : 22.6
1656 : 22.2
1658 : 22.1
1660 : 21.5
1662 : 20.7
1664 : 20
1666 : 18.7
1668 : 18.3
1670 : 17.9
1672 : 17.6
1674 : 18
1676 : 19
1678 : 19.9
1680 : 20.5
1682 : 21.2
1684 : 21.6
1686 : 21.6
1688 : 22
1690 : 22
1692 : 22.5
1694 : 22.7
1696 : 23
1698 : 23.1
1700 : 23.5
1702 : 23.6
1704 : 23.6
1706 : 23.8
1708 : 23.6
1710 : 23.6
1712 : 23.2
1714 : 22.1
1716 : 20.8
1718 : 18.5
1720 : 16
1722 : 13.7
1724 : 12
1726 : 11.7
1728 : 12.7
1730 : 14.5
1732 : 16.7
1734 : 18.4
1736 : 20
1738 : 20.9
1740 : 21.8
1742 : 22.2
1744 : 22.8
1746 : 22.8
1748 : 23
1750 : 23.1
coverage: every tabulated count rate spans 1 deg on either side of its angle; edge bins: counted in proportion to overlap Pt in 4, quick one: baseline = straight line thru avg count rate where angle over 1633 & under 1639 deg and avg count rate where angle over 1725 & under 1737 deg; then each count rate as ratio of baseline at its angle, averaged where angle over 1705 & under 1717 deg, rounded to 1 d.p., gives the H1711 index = 1.4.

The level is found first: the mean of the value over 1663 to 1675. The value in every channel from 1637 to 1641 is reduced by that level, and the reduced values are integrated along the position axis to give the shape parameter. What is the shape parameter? 12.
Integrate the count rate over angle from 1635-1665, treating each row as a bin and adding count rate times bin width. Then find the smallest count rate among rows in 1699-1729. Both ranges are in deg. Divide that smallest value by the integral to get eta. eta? 0.018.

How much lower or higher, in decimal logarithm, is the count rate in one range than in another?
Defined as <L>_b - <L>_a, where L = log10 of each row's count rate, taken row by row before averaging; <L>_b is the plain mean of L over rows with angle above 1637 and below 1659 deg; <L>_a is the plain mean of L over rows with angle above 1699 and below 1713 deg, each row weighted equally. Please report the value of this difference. -0.030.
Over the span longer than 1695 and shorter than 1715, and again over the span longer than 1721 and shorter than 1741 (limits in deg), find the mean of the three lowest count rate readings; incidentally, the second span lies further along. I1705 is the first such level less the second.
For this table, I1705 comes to 11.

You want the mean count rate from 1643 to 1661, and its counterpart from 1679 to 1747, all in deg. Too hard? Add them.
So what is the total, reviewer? 42.5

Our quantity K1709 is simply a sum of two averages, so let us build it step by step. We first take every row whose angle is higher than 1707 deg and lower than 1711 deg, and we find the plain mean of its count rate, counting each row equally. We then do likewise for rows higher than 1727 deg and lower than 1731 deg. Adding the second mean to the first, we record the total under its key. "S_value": 37.2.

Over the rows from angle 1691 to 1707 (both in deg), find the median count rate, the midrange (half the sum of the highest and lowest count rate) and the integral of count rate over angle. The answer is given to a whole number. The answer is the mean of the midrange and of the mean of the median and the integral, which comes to 110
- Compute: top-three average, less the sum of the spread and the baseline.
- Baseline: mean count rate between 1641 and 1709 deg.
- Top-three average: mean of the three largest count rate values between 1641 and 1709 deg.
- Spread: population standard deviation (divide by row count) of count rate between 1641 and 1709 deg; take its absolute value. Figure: 0.46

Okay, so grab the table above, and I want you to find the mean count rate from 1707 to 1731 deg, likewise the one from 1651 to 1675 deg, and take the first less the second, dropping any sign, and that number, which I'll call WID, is 2.5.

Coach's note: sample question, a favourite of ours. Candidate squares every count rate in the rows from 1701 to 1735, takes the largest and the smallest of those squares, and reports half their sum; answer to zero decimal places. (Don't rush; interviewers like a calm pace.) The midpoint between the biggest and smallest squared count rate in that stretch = 352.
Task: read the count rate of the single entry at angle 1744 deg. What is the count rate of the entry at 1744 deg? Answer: 22.8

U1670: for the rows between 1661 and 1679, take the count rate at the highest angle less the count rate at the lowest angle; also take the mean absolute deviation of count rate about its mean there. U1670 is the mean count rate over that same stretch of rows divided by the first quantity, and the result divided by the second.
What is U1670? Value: -27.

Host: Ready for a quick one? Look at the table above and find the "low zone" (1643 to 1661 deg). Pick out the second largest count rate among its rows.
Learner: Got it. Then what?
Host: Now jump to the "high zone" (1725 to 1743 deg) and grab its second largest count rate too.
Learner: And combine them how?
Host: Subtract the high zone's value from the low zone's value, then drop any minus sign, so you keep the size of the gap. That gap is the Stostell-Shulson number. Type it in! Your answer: 0.6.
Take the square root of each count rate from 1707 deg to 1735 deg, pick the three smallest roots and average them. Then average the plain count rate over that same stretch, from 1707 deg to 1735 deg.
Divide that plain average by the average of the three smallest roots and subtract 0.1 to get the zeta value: 4.98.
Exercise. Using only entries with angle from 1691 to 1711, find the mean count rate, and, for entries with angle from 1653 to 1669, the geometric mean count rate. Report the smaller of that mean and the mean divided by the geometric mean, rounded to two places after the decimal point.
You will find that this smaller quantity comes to 1.13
